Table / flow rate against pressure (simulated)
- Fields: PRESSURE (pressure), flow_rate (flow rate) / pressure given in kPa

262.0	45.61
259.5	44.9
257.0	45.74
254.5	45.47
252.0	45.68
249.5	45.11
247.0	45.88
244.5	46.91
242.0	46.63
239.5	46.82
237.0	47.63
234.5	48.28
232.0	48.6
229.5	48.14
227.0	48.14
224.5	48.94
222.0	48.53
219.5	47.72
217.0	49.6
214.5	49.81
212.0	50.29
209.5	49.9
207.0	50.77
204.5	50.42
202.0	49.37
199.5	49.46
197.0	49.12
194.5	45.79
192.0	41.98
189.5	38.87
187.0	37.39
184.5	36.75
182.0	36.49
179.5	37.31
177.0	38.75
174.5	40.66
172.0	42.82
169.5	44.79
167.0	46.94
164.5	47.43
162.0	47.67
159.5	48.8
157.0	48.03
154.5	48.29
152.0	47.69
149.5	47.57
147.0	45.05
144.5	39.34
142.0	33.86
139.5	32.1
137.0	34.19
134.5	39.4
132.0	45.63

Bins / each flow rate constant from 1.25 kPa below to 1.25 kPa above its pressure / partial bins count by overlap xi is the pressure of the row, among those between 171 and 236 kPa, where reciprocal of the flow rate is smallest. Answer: 207.0 kPa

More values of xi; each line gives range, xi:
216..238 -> 217.0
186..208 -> 207.0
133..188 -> 159.5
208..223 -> 212.0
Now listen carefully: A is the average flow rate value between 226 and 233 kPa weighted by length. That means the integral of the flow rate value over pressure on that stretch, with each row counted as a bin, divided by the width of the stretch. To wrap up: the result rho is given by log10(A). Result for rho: 1.68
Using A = 48.3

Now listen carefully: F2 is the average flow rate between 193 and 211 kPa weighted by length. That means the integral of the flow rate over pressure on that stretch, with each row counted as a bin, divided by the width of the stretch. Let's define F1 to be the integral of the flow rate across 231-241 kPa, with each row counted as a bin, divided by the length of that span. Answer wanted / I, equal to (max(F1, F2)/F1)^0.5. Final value 1.01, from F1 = 48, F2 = 49.2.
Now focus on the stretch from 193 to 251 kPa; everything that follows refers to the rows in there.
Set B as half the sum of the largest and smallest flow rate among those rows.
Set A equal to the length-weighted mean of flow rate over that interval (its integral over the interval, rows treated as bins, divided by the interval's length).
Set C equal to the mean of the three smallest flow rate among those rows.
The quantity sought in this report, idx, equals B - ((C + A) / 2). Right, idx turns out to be 1.0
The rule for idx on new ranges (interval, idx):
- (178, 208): 3.4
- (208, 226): 0.2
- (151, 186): 2.4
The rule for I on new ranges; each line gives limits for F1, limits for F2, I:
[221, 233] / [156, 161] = 1.00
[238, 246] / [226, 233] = 1.02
